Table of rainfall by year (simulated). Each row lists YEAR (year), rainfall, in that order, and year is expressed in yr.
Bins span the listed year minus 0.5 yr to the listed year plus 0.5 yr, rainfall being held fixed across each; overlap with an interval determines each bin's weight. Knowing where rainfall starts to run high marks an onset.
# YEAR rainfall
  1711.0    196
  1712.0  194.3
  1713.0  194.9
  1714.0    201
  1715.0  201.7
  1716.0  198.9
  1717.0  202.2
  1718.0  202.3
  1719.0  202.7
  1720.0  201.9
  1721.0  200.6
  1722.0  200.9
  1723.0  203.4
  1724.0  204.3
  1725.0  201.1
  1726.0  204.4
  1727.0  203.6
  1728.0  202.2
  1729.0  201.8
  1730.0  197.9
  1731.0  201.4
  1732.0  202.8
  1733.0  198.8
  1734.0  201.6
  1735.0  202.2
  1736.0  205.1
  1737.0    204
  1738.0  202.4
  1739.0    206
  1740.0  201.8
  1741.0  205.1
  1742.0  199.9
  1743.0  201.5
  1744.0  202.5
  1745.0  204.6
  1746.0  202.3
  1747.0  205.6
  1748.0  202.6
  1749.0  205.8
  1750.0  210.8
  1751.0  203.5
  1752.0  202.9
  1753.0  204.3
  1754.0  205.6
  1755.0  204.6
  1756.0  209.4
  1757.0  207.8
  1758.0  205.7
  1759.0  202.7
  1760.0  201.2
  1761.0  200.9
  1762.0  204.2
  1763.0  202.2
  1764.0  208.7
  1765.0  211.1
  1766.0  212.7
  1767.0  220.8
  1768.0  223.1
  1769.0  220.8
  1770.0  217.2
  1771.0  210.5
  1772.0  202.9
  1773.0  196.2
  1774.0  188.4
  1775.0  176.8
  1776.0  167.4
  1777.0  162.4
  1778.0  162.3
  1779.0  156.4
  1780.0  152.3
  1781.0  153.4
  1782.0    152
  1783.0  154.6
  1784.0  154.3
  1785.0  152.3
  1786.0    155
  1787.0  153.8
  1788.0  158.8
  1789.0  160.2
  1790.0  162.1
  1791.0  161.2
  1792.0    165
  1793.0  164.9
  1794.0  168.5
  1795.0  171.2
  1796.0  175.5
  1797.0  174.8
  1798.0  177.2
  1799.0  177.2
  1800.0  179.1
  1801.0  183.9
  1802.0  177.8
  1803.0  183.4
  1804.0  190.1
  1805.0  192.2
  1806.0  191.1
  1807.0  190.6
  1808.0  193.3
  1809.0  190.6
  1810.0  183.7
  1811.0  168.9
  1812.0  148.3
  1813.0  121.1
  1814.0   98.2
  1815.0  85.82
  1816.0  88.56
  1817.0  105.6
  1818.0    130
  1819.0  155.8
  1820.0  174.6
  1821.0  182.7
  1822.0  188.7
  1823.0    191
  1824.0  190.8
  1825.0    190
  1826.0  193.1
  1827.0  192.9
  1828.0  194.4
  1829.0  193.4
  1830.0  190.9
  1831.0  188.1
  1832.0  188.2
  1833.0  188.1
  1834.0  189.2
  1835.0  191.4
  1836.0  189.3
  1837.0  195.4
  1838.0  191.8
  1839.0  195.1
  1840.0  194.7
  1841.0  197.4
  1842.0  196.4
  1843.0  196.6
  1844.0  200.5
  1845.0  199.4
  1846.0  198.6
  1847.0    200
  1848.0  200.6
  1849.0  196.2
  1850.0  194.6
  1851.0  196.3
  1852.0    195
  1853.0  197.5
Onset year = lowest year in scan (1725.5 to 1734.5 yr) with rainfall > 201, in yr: 1726.0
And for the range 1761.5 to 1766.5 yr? 1762.0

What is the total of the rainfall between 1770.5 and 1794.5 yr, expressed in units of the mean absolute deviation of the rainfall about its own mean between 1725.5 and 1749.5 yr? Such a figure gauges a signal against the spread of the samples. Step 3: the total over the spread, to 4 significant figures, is 2451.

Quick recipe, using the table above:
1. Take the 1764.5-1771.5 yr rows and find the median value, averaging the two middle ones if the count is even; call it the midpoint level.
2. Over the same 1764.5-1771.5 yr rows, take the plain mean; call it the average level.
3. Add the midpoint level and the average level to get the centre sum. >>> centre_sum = 434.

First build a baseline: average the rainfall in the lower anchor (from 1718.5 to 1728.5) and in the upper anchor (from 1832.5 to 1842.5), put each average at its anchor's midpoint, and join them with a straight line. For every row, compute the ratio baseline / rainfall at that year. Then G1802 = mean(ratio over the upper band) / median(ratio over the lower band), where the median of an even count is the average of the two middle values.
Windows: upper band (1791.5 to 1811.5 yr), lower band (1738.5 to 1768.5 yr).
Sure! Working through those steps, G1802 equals 1.12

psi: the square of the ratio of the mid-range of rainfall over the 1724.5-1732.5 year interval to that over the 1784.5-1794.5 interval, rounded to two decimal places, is 1.57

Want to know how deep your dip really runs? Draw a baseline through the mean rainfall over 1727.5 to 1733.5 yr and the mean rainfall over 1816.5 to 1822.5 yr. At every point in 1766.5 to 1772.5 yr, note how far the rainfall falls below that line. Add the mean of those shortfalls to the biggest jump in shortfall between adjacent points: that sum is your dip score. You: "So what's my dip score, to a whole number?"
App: -28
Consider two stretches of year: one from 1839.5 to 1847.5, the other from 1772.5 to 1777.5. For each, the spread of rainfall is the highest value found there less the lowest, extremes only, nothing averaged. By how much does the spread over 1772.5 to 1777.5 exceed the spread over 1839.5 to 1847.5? 28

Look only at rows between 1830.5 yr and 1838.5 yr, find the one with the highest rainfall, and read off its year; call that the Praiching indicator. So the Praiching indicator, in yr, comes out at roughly 1837.0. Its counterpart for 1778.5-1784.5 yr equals 1779.0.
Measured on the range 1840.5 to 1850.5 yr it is 1848.0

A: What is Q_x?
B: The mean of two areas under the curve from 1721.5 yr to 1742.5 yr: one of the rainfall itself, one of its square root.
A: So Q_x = 2275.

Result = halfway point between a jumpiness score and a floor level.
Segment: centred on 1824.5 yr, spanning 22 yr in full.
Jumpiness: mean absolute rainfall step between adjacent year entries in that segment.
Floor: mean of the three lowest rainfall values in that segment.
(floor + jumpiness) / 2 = 49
